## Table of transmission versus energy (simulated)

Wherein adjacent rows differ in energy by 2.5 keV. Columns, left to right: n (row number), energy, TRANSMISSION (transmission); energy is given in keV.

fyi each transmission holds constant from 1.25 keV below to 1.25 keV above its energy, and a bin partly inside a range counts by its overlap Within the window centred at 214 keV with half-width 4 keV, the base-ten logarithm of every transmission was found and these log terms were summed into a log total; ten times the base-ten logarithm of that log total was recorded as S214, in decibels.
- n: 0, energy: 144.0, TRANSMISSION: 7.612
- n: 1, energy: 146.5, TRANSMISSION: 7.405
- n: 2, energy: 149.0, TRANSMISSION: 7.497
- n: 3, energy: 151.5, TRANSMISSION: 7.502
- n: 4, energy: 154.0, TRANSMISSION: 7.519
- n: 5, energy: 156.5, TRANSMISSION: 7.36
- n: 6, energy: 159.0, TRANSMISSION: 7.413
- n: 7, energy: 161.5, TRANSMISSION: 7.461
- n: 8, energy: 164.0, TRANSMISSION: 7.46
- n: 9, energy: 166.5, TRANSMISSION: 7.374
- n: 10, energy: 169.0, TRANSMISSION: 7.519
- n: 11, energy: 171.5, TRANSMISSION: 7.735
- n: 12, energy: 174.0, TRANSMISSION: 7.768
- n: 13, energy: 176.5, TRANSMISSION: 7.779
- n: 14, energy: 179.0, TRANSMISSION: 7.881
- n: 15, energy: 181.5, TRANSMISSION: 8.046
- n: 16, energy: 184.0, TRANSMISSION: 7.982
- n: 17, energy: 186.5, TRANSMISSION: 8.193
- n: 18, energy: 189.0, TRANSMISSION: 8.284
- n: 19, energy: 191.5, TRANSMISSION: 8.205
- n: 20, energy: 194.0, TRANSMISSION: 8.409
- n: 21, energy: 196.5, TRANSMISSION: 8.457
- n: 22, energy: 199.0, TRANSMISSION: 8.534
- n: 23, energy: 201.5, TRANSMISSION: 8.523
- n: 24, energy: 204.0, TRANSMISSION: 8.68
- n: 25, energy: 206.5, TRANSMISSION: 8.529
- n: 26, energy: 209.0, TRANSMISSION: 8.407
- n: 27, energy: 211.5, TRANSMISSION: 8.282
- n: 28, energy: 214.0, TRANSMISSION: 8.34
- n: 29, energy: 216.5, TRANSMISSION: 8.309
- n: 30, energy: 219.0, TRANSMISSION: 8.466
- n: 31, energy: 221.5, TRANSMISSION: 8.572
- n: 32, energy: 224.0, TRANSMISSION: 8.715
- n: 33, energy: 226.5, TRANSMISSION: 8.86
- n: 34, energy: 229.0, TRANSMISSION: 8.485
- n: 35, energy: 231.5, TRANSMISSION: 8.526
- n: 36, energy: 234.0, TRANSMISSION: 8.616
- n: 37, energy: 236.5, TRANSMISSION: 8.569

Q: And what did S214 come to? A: 4.41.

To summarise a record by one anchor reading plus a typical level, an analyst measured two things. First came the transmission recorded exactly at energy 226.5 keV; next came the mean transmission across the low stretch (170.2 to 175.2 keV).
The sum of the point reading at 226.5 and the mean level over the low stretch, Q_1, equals 16.6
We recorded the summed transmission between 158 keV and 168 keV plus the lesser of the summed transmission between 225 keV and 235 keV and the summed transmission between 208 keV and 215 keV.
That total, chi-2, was 55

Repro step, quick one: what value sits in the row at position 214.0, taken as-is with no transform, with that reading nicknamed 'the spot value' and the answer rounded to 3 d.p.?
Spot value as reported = 8.340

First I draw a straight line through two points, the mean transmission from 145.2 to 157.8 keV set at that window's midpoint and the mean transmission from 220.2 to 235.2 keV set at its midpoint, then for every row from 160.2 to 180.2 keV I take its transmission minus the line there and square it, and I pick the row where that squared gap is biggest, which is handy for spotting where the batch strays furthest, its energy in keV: 166.5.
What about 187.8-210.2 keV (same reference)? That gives 204.0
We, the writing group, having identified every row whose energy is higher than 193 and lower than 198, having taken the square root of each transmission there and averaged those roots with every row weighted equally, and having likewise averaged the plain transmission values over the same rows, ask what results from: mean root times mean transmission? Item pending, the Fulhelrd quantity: 24.5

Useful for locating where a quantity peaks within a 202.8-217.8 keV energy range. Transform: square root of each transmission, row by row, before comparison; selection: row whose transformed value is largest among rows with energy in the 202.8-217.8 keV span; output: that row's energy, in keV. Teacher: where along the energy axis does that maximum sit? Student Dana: 204.0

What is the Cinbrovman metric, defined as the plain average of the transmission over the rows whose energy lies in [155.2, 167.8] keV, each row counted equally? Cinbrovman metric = 7.41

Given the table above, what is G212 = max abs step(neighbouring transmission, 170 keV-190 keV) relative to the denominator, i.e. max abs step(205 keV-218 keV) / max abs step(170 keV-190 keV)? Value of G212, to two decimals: 0.59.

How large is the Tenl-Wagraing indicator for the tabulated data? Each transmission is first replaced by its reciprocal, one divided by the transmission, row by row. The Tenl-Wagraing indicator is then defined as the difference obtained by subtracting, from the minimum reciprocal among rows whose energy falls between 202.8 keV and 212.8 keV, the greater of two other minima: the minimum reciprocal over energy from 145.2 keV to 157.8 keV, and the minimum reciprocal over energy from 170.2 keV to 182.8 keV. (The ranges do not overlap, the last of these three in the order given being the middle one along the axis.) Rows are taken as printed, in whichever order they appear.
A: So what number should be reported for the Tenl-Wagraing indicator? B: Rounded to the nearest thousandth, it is -0.018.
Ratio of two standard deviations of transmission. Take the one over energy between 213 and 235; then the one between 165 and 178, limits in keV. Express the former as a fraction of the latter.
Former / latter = 1.0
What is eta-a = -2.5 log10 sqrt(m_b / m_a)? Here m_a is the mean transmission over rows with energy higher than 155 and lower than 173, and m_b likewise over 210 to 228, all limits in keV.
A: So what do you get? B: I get -0.070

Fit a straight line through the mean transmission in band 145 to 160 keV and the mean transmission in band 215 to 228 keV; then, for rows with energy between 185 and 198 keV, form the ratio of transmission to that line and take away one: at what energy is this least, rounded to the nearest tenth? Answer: 191.5 keV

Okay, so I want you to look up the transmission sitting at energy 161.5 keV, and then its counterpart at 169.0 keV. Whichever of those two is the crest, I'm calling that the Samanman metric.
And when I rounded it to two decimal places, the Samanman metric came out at 7.52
